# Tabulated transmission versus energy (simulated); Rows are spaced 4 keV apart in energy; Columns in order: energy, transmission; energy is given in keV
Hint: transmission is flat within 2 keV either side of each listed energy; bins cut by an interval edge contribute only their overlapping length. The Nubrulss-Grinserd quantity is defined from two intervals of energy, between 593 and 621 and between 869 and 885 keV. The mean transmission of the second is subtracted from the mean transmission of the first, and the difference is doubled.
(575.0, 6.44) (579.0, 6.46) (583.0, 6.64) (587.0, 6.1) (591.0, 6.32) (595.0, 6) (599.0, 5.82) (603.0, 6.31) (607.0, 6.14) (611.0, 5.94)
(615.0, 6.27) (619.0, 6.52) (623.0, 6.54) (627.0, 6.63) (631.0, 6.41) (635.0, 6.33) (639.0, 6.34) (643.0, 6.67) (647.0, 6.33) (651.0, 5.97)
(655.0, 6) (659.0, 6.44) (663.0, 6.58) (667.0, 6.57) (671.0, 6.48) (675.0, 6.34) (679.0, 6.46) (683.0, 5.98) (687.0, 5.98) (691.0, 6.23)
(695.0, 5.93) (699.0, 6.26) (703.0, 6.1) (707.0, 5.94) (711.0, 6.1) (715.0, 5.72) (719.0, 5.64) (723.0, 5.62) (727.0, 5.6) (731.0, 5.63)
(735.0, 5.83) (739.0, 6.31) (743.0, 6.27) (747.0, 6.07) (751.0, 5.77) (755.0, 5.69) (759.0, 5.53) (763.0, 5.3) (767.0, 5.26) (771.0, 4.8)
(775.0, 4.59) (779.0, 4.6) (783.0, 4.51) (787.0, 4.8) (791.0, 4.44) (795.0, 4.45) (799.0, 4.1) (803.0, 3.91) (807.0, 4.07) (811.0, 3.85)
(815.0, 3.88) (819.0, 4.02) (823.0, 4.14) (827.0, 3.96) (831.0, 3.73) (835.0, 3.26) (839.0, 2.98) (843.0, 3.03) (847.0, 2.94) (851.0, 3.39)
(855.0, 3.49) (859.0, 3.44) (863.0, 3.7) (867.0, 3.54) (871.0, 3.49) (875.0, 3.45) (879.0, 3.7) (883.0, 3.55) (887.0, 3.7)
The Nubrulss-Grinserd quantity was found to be 5.2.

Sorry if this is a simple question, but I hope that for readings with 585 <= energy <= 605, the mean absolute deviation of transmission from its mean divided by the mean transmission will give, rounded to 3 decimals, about 0.027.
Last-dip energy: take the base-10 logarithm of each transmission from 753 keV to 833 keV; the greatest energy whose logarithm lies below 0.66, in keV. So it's 831.0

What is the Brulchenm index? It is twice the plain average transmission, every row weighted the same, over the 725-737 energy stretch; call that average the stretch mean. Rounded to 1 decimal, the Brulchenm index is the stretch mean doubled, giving 11.4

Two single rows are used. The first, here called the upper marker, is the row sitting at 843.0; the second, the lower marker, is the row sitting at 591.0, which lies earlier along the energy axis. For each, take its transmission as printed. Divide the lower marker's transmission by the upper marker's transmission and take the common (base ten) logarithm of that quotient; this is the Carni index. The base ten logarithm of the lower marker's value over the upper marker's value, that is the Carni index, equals 0.32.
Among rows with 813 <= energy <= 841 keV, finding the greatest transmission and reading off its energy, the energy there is 823.0 keV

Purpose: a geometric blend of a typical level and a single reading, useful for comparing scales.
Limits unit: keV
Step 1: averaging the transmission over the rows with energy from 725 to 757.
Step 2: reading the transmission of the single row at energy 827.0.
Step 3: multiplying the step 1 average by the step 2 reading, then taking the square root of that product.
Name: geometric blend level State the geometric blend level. 4.8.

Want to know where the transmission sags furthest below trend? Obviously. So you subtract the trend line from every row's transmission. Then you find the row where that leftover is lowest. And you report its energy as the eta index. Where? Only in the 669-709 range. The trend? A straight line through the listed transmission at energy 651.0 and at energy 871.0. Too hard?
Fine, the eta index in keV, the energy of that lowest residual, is 683.0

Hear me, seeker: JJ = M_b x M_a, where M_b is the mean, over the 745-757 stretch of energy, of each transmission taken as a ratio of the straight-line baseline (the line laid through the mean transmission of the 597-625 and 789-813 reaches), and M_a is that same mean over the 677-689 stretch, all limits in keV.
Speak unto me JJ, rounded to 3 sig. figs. 1.41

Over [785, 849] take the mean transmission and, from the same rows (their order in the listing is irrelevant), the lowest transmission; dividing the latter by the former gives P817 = 0.76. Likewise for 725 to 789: 0.83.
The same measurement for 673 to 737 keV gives 0.94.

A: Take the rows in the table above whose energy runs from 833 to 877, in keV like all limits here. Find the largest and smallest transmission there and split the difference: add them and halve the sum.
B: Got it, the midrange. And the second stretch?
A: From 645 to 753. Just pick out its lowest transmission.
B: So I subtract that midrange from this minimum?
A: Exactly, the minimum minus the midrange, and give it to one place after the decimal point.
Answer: 2.3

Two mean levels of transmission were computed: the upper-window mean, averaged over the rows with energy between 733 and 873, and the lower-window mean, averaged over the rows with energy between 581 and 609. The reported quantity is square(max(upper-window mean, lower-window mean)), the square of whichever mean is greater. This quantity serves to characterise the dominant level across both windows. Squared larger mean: 38.3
